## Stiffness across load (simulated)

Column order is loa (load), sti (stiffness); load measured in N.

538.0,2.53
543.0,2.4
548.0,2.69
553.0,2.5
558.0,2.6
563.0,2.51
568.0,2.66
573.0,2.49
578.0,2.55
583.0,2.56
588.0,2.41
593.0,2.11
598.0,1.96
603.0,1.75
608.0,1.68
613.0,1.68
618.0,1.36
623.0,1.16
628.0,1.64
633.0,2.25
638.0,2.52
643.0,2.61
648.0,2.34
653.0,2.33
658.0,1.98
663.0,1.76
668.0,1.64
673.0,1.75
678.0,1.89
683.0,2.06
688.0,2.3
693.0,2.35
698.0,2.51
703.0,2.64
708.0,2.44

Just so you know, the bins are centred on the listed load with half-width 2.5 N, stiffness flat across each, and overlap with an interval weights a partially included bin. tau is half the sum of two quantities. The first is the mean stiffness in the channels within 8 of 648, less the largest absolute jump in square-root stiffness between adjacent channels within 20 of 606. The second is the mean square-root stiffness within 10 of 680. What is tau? 1.85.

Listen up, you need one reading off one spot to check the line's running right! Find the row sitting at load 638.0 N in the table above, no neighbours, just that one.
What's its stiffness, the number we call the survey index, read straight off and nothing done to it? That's 2.52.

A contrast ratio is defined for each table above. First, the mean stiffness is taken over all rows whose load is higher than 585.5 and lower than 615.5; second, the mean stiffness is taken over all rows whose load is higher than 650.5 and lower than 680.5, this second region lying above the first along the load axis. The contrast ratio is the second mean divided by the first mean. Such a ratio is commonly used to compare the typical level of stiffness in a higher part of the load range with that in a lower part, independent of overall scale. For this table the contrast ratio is 0.98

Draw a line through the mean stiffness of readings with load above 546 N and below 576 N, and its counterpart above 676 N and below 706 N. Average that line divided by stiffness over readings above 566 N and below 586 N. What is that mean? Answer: 0.99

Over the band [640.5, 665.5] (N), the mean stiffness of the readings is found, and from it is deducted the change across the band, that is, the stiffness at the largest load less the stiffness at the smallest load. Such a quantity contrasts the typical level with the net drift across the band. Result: 3.1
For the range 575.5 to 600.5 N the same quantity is 2.9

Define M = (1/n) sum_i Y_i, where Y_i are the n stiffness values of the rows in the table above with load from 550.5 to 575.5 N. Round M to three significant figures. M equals 2.55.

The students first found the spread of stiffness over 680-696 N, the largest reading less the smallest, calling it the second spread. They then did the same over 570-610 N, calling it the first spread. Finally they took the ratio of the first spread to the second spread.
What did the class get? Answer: 3.03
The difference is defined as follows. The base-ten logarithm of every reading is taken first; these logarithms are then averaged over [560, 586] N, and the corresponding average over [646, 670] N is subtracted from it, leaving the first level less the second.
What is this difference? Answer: 0.108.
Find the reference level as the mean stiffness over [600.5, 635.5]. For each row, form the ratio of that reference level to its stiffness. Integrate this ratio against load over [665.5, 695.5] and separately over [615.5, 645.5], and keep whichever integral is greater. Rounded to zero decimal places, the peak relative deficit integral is 28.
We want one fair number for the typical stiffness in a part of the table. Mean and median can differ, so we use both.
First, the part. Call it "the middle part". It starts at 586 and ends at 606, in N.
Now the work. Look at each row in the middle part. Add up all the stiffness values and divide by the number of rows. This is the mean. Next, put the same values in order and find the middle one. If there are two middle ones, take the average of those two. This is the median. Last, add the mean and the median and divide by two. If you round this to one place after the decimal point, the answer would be 2.0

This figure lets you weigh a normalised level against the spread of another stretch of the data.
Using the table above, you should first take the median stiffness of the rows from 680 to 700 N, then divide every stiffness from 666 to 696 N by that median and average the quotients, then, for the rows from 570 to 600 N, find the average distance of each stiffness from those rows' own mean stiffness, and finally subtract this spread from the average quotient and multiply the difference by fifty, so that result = 33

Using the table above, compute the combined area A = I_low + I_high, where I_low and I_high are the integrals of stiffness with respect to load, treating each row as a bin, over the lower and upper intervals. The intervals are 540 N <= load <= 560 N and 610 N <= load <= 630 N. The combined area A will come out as 80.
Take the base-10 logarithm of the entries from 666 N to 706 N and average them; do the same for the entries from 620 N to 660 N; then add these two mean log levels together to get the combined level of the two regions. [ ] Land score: 0.636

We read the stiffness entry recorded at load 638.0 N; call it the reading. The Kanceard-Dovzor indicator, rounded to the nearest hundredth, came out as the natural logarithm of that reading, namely 0.92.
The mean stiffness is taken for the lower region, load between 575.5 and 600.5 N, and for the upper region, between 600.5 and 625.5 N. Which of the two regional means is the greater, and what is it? 2.32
